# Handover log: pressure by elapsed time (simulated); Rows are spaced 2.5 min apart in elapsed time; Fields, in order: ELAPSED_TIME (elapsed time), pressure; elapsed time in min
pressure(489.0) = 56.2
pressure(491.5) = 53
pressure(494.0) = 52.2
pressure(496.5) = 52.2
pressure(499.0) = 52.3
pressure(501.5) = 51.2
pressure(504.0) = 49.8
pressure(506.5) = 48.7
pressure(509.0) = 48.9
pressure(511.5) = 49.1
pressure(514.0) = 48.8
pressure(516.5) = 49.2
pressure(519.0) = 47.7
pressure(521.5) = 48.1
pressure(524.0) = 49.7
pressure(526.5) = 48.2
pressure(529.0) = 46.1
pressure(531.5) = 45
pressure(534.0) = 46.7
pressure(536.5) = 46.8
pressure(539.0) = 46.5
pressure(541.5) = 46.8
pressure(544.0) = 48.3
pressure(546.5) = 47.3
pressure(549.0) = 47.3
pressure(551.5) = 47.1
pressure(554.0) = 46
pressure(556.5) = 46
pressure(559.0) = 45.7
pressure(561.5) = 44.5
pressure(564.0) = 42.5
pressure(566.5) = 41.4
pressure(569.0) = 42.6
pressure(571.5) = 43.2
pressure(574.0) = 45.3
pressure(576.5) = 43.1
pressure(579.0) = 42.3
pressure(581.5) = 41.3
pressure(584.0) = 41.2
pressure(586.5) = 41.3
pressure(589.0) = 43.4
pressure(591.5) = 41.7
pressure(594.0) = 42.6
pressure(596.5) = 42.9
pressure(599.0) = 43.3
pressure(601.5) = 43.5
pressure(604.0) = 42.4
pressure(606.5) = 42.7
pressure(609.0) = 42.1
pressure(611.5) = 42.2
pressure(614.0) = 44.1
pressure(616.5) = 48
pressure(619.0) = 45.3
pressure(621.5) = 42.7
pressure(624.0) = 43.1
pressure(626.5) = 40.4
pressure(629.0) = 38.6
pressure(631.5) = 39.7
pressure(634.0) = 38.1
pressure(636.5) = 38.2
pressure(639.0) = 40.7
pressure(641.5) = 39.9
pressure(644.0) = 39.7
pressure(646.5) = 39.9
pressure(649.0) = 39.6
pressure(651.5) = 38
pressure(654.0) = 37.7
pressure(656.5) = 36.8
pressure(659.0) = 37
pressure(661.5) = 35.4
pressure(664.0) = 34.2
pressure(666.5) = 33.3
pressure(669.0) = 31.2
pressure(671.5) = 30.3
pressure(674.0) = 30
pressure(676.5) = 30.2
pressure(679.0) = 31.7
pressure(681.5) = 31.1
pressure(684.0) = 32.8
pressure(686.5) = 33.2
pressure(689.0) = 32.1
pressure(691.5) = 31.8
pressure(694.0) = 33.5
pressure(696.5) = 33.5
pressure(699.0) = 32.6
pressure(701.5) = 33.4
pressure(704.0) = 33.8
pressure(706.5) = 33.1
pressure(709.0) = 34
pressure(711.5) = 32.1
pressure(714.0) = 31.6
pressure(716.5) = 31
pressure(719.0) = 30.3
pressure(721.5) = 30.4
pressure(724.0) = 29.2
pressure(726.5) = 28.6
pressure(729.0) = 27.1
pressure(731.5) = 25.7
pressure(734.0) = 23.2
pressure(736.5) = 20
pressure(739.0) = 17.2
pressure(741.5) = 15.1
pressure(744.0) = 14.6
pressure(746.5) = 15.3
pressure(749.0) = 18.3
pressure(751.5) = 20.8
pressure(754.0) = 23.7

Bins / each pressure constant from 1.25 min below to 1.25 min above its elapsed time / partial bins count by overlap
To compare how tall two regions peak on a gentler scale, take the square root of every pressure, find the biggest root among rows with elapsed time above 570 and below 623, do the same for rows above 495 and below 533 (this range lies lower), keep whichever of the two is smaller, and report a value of 6.9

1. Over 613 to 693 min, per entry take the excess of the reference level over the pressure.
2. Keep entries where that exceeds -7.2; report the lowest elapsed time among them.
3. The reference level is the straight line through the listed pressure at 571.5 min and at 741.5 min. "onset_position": 626.5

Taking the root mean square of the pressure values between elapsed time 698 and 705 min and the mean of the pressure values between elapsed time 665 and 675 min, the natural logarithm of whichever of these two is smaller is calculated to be 3.44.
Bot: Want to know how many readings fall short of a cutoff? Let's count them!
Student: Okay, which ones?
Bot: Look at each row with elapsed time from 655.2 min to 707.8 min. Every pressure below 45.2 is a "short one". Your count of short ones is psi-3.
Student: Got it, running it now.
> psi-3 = 21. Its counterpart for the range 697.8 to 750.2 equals 21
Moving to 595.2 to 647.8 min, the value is 19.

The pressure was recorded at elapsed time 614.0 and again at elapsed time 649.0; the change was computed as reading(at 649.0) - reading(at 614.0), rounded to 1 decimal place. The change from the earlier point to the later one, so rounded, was -4.5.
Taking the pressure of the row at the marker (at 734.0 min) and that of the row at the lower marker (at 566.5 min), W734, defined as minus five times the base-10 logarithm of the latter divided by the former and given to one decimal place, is -1.3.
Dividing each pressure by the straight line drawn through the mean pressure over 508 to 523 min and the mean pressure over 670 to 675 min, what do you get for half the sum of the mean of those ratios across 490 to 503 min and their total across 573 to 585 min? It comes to 3.1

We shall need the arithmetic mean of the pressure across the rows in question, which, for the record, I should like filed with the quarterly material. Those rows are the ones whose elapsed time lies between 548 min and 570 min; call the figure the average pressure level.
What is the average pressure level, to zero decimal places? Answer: 45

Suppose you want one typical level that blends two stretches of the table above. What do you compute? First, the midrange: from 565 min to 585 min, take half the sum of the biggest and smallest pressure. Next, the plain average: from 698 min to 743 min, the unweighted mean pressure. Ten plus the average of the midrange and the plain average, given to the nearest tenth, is 45.7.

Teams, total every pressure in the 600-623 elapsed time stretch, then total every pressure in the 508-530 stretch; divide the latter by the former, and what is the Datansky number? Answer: 1.109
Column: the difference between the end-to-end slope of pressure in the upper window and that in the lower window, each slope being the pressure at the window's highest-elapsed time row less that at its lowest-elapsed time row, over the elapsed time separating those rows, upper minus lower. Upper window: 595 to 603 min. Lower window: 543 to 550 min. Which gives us 0.3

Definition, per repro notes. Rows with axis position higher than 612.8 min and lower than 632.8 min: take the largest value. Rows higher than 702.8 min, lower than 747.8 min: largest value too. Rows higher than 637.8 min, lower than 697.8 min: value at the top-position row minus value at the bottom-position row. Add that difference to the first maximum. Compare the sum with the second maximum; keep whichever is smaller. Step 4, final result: 34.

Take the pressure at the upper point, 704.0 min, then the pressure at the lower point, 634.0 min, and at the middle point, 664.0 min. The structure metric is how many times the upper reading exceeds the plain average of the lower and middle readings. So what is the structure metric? 0.93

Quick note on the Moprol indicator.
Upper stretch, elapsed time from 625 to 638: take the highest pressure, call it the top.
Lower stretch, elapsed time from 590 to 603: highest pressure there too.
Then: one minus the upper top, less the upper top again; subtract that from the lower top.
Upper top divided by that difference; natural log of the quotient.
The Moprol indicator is -1.12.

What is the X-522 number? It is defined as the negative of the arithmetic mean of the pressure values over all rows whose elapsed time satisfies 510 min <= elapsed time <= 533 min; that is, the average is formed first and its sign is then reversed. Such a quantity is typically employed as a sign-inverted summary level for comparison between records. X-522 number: -48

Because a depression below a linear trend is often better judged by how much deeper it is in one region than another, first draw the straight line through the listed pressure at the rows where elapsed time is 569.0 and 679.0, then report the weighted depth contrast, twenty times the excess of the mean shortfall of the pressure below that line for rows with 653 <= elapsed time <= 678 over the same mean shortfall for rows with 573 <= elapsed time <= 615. 40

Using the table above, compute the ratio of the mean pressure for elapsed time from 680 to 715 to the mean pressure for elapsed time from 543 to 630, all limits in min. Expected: 0.75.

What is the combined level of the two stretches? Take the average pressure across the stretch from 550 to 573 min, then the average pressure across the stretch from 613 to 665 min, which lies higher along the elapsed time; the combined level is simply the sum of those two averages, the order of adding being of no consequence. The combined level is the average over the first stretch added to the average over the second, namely 84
